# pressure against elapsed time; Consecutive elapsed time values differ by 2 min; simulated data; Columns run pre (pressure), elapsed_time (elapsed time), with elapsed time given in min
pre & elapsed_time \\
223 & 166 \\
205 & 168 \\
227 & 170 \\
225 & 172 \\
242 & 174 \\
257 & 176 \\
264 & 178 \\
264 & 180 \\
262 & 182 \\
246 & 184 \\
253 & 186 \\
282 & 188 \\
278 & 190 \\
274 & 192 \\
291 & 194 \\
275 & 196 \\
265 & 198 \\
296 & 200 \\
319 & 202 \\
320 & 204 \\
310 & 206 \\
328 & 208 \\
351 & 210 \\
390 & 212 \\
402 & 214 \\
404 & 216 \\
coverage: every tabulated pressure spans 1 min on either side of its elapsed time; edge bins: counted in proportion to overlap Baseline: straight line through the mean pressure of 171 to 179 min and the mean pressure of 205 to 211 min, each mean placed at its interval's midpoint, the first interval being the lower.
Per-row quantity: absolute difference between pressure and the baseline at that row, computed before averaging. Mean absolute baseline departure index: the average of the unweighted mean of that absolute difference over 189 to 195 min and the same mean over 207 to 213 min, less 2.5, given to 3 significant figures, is 13.2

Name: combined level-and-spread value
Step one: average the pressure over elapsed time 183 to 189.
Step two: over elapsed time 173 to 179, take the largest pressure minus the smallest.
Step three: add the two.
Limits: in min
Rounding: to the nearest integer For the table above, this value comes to 282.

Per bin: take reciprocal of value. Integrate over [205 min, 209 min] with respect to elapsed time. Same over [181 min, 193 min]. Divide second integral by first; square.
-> 13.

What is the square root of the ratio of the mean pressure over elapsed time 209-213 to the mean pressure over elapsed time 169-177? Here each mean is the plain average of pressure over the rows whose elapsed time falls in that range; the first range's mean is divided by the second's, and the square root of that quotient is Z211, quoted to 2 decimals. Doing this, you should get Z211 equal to 1.25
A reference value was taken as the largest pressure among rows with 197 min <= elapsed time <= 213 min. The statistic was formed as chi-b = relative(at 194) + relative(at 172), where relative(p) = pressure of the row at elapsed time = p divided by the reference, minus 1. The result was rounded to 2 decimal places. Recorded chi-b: -0.68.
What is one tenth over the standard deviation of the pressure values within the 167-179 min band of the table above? 0.005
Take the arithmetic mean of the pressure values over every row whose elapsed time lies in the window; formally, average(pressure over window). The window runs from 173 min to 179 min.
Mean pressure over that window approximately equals 254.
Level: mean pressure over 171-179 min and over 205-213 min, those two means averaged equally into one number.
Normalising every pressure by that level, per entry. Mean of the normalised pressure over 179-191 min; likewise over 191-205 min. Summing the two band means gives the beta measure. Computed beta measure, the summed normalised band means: 1.88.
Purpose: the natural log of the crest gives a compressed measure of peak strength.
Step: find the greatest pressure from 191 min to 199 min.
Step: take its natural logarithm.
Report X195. 5.67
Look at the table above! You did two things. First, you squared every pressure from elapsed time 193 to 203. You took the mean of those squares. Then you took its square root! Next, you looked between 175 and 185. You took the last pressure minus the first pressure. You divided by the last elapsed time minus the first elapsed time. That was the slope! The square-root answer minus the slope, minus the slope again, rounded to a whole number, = 293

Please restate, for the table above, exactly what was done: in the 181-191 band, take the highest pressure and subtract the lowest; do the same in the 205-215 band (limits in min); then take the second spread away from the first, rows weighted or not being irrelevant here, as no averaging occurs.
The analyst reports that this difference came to -56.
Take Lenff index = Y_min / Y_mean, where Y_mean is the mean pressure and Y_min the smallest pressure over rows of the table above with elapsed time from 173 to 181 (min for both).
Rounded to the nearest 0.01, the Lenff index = 0.94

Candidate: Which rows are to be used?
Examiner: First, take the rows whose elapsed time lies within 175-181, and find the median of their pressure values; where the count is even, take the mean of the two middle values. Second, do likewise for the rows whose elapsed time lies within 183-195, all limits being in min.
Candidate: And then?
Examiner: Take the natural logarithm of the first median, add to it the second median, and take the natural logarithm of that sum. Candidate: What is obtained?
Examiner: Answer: 5.64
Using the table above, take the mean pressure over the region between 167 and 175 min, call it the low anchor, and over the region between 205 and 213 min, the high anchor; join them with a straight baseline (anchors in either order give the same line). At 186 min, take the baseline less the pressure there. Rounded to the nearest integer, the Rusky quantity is 19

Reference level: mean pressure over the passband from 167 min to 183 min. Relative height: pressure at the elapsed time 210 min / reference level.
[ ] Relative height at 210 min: 1.44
